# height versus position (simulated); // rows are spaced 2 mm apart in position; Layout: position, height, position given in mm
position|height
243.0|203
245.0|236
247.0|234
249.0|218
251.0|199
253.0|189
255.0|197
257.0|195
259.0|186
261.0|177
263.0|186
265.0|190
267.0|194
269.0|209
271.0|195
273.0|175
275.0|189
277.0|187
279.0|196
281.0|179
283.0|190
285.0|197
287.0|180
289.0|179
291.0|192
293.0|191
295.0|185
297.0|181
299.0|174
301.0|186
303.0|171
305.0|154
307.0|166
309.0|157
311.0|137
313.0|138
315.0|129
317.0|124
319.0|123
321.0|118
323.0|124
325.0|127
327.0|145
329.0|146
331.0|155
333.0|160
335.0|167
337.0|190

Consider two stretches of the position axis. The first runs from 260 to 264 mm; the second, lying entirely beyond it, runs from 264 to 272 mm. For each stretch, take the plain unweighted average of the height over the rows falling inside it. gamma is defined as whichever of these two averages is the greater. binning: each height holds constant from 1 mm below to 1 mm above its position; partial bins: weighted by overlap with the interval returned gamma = 197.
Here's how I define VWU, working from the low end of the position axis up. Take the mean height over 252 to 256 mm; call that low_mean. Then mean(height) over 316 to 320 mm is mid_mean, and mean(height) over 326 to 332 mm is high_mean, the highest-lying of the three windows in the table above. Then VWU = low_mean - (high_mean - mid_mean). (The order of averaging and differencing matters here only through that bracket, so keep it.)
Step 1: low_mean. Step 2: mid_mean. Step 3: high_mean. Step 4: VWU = 168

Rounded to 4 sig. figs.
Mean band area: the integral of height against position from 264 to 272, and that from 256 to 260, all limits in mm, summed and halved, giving 1169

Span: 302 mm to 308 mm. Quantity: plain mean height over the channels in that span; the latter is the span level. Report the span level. 164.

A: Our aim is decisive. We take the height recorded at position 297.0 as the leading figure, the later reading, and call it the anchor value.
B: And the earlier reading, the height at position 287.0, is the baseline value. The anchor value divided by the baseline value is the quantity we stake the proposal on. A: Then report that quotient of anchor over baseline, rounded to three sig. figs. 1.01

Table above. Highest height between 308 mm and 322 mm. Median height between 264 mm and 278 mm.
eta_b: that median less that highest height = 33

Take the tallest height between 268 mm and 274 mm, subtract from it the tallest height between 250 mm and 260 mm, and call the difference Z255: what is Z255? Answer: 10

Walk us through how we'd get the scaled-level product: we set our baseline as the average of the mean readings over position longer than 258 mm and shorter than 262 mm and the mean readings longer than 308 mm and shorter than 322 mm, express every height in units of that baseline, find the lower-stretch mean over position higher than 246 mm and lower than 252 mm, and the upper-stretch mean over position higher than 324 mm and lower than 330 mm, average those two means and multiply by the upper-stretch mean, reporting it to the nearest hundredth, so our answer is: 1.01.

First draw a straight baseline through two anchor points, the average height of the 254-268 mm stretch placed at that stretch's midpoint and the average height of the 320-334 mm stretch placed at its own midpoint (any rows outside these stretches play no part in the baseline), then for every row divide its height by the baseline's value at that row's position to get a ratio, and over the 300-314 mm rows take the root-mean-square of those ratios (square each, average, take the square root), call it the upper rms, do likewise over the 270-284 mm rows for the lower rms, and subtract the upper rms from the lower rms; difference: 0.03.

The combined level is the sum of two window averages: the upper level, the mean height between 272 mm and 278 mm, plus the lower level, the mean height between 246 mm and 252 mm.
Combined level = 401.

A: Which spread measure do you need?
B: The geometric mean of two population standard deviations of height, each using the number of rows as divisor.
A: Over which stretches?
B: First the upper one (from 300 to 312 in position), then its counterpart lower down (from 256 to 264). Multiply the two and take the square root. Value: 10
